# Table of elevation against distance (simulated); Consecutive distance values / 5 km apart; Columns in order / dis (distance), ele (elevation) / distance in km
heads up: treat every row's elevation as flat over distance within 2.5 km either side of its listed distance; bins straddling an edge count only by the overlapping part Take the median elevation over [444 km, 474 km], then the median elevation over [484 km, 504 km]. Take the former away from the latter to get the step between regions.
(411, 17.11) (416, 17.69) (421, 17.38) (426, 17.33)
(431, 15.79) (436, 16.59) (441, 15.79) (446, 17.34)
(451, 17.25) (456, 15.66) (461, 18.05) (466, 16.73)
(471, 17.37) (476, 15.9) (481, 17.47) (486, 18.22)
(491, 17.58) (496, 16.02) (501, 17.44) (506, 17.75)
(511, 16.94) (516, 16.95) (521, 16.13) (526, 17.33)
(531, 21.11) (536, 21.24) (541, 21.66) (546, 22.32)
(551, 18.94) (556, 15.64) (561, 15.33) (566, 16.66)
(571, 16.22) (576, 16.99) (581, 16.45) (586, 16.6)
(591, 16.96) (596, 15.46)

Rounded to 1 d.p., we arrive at 0.2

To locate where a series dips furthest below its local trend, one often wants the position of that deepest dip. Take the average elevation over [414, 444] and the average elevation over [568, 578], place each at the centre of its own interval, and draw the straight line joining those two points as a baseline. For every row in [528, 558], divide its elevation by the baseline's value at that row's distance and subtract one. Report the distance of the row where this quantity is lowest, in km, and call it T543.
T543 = 556 km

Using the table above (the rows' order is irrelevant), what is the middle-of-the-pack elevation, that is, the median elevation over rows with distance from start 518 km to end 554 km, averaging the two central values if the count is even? 21.1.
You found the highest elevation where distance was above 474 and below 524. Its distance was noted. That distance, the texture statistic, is 486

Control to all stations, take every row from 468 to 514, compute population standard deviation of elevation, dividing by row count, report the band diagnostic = 0.73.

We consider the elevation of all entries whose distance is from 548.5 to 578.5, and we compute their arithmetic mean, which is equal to 16.6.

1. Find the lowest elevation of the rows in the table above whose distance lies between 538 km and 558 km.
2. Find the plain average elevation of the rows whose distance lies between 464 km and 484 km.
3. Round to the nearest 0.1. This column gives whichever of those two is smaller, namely 15.6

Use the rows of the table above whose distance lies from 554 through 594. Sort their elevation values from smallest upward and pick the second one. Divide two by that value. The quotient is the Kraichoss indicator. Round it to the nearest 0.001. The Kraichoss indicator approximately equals 0.128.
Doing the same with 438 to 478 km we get 0.127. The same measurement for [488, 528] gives 0.124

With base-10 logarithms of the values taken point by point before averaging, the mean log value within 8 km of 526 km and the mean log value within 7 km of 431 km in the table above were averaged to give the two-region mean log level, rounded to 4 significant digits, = 1.238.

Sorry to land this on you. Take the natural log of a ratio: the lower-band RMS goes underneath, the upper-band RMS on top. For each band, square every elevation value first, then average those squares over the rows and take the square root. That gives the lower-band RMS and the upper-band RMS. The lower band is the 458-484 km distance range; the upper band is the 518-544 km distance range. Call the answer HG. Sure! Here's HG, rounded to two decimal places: 0.14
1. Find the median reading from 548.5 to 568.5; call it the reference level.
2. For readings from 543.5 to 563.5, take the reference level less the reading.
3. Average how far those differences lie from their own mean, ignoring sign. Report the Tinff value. 2.6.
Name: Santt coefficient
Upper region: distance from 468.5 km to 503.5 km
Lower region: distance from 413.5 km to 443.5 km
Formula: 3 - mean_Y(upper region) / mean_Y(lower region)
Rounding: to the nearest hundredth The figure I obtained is 1.98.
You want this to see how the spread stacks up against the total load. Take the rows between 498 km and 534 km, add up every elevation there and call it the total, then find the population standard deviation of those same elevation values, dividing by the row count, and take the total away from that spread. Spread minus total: -122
